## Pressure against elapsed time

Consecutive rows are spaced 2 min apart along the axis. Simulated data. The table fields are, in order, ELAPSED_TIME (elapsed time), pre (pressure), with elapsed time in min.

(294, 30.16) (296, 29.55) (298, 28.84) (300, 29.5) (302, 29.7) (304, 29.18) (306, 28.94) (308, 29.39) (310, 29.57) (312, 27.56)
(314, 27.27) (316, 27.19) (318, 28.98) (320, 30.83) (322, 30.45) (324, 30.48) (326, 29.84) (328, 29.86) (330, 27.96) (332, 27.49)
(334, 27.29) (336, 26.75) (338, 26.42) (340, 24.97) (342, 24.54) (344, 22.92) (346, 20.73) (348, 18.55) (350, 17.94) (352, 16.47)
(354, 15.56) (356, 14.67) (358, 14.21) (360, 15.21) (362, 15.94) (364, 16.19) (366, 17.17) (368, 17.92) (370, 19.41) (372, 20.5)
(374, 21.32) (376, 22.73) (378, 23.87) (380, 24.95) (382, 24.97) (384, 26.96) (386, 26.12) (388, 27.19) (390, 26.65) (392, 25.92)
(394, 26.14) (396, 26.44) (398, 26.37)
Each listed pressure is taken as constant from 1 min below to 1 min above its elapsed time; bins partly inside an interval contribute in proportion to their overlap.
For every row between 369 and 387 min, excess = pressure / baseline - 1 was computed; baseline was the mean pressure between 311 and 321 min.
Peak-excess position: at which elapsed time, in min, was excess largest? 384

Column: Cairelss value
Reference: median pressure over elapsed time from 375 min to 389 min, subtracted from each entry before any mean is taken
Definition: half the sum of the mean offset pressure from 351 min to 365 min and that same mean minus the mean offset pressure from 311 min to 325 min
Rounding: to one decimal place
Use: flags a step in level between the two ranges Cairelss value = -11.5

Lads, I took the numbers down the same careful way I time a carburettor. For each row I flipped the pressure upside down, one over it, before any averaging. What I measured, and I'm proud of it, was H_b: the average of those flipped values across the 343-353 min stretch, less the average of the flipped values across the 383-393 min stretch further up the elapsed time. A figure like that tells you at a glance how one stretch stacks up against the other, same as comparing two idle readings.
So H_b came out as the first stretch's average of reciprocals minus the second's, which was 0.015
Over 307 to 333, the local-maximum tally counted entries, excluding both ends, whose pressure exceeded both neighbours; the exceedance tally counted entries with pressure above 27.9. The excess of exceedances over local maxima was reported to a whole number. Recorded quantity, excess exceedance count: 5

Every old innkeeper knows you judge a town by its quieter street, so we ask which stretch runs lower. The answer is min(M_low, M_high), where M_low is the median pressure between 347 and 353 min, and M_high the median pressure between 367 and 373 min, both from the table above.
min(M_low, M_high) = 18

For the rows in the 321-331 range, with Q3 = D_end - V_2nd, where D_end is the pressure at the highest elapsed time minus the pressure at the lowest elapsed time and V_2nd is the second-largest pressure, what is -32.9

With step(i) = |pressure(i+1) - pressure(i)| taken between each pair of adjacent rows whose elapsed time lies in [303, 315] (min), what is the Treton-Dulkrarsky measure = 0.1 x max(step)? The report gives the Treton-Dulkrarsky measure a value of 0.20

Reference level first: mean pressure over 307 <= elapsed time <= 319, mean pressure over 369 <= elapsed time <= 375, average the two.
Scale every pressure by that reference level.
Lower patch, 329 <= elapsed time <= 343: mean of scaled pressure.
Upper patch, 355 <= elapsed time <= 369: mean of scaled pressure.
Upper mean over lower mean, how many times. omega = 0.60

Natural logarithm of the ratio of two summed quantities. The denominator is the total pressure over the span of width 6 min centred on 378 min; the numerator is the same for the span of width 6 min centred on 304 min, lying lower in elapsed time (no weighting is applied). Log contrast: 0.2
